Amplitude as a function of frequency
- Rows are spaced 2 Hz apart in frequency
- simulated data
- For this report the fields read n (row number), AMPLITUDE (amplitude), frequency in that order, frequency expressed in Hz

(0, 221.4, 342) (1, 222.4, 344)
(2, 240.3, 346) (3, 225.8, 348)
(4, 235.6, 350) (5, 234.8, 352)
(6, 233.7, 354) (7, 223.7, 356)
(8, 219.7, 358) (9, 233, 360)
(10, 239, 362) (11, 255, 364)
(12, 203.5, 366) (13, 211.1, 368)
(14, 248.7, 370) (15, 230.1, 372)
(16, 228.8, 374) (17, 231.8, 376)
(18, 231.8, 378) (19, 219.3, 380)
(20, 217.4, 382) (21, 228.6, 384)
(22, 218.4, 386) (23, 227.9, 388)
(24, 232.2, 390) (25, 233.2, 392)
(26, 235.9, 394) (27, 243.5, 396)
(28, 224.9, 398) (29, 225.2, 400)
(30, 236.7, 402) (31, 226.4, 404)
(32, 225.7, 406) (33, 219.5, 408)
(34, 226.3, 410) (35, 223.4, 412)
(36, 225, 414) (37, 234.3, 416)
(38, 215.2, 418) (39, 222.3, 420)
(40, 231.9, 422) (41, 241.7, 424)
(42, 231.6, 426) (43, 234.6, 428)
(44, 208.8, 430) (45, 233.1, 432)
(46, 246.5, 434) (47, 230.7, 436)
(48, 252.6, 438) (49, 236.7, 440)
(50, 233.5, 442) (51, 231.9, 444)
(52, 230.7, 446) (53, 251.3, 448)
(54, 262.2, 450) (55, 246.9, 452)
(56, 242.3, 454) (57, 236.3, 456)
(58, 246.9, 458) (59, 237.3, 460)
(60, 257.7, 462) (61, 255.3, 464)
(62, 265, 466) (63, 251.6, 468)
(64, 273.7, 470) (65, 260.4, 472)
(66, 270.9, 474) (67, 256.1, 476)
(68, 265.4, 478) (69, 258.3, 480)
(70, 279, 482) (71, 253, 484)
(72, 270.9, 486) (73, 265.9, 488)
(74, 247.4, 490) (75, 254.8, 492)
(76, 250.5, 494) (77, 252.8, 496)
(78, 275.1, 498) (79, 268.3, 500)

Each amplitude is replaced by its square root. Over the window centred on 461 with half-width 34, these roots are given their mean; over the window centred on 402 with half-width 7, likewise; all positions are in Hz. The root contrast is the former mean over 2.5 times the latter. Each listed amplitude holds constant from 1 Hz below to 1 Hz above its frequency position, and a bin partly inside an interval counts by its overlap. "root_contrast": 0.418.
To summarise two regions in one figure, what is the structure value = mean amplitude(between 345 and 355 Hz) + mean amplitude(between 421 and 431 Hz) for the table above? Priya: 464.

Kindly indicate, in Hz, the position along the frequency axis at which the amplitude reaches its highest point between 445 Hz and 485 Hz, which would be 482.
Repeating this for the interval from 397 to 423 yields 402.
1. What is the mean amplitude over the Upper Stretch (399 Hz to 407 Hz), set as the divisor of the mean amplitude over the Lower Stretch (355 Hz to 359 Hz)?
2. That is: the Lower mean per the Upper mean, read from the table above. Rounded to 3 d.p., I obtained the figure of 0.970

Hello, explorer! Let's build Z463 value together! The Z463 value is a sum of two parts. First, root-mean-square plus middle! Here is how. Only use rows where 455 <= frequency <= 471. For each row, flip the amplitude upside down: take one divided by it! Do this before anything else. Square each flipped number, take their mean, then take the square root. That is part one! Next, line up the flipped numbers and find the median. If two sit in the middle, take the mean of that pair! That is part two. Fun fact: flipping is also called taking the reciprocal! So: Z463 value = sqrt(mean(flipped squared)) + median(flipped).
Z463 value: 0.0079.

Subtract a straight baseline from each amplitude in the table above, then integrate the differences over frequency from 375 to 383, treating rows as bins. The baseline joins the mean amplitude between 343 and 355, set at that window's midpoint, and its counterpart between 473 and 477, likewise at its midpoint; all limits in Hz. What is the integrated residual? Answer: -116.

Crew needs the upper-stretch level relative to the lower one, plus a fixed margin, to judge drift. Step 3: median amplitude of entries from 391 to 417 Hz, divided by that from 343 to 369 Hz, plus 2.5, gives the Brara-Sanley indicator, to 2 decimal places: 3.47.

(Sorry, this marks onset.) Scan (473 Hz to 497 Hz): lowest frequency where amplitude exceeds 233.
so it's 474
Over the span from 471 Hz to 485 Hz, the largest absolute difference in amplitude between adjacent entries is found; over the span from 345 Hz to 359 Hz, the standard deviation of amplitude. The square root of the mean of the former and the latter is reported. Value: 4.1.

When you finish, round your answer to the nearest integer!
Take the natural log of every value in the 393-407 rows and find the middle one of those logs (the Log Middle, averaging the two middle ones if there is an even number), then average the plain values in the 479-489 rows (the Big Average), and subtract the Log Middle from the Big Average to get 260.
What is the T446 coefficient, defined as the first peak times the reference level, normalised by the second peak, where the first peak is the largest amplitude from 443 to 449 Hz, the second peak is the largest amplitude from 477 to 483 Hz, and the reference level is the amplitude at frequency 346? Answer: 216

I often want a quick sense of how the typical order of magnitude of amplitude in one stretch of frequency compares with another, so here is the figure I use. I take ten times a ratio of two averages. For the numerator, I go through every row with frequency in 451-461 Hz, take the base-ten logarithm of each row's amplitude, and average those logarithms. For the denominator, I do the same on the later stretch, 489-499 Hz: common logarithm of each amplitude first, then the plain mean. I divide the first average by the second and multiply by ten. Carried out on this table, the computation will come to 9.9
